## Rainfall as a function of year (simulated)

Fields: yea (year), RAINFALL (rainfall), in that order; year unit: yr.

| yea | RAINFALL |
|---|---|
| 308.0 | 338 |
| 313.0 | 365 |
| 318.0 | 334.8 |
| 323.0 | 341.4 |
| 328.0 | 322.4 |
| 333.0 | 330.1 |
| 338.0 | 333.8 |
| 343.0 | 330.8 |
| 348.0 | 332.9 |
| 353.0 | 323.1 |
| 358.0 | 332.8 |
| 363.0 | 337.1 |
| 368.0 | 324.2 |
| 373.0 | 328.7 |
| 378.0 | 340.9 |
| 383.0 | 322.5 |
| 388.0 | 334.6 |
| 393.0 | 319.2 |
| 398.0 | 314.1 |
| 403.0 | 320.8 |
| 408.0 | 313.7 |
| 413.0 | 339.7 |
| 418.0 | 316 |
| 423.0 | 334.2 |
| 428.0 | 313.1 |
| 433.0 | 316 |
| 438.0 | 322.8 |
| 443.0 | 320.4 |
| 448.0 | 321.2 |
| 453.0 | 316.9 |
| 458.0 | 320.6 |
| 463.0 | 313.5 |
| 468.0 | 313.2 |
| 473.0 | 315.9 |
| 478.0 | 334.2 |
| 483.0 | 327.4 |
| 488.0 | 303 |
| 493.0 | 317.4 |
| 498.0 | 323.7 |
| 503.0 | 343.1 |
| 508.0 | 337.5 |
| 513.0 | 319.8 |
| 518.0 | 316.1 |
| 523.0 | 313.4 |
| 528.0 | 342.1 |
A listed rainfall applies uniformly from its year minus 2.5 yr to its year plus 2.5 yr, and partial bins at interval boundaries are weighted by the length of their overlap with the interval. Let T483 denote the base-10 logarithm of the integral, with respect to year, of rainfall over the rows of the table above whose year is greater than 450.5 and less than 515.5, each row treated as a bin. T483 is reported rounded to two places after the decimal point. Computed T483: 4.32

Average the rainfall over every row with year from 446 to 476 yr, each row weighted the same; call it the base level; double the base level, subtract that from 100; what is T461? -534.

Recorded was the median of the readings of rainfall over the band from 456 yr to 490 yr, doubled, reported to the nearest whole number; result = 632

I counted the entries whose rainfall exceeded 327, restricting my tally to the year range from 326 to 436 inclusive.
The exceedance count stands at 11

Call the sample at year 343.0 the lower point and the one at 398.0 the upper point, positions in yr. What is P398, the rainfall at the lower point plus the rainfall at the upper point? 645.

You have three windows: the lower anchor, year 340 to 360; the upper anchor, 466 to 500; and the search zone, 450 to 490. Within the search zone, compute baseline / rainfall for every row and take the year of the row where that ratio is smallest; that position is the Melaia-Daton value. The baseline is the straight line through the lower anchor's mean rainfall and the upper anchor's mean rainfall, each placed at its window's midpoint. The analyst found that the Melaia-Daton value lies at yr 478.0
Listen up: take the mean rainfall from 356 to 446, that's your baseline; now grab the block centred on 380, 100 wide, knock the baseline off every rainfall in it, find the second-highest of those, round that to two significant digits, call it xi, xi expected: 15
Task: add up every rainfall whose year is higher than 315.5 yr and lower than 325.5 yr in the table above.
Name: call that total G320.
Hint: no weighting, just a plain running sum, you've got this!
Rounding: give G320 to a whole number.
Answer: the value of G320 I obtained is 676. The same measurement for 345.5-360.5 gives 989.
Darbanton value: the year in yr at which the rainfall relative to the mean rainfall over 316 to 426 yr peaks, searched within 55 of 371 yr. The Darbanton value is 323.0 yr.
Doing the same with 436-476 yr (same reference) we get 438.0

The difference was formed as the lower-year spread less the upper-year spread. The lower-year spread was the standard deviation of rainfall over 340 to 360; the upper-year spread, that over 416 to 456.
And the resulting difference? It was -2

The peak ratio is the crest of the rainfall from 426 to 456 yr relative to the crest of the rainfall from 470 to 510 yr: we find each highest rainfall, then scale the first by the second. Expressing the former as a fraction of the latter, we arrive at 0.94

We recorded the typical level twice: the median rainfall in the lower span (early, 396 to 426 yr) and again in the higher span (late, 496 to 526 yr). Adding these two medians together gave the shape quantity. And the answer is 640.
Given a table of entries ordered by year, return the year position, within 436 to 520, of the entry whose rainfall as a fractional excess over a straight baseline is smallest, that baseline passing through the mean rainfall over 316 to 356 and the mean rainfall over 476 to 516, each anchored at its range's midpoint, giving 488.0 yr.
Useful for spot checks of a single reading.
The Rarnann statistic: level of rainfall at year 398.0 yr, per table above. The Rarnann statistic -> 314.1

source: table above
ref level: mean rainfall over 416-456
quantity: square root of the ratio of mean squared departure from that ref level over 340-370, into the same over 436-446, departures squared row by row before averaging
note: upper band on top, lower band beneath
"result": 0.2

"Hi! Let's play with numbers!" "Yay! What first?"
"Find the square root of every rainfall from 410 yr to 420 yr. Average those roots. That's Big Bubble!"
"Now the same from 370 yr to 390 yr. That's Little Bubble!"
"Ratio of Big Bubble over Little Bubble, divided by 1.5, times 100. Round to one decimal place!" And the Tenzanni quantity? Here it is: 66.3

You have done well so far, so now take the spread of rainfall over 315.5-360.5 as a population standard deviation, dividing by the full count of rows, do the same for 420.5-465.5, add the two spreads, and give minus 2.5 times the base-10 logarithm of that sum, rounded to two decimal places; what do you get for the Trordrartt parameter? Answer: -2.66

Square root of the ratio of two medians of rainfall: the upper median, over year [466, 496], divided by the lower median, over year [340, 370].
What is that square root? 0.98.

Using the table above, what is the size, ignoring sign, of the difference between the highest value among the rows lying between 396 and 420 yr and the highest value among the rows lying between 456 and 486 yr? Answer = 5.5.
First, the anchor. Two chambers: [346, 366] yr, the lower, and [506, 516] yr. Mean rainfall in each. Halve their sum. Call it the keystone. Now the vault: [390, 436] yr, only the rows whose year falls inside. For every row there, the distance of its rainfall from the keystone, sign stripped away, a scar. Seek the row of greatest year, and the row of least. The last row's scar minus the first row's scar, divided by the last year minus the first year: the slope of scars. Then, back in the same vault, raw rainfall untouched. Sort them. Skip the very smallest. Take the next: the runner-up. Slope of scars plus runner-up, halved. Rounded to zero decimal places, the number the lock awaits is 157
